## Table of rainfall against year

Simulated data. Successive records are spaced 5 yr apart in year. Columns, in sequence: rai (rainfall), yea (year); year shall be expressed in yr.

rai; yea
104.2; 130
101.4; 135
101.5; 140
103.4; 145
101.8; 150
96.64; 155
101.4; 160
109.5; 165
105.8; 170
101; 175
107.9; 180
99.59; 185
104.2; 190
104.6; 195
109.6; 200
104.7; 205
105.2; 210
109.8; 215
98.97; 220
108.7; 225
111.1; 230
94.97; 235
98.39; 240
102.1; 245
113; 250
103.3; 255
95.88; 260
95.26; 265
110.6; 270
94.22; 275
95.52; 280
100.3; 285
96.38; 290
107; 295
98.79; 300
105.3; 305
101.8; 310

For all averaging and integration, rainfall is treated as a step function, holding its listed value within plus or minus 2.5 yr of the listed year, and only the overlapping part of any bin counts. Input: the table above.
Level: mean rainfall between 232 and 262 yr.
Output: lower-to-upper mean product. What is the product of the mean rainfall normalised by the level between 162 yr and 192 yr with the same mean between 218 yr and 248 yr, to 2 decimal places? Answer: 1.04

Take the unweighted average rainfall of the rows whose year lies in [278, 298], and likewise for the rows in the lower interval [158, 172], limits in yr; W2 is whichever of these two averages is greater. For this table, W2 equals 106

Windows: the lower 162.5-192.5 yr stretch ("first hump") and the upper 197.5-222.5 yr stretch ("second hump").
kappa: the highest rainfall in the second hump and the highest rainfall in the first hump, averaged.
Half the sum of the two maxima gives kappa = 110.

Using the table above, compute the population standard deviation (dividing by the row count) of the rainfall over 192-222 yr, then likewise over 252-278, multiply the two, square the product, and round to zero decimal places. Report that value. 519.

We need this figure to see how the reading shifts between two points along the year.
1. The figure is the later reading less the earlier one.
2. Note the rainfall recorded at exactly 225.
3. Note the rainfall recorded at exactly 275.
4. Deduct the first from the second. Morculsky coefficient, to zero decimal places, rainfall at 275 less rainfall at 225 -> -14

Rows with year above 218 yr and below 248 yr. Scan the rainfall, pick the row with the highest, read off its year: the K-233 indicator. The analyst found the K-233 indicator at 230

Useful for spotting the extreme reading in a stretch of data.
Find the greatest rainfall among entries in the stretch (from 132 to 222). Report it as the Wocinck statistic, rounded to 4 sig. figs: 109.8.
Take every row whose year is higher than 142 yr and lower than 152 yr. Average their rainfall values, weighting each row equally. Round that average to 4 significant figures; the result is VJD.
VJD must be 102.6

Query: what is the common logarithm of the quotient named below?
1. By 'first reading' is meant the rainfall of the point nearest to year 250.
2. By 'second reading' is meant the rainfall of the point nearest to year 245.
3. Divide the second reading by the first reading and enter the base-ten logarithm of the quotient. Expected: -0.044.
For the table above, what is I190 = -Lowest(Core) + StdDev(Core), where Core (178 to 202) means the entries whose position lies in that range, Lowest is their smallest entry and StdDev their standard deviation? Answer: -96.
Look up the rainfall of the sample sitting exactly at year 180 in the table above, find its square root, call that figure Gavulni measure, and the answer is 10.39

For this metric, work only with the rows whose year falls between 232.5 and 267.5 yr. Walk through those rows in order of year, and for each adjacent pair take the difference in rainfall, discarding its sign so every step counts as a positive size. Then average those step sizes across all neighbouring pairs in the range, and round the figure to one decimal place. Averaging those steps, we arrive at 6.0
